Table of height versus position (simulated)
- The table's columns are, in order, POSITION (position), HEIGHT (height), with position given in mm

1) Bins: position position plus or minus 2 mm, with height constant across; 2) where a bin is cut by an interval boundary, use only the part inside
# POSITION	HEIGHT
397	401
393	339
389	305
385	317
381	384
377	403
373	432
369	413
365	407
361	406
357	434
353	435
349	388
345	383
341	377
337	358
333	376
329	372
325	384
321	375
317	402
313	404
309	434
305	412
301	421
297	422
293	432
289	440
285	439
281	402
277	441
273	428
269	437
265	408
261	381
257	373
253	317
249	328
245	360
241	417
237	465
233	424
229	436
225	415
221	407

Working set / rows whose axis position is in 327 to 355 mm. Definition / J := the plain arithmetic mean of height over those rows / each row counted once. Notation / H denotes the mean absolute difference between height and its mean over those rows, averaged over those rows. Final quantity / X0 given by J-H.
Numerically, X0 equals 369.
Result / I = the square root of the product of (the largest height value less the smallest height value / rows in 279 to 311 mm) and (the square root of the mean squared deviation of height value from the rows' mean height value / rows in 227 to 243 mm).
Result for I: 26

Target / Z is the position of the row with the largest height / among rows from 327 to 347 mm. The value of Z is 345 mm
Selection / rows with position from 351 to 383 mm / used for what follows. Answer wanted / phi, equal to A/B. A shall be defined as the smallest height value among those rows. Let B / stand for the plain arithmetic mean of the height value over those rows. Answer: 0.927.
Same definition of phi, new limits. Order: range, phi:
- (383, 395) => 0.952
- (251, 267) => 0.857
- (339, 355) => 0.953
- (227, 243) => 0.958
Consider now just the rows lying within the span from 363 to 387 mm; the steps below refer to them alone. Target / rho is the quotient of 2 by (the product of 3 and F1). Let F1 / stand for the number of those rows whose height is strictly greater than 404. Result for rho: 0.22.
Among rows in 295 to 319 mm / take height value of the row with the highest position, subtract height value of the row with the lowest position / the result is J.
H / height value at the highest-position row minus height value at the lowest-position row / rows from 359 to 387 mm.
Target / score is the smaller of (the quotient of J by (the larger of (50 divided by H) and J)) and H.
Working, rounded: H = -89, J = -20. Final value -89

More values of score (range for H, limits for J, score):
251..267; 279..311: 1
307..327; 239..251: -50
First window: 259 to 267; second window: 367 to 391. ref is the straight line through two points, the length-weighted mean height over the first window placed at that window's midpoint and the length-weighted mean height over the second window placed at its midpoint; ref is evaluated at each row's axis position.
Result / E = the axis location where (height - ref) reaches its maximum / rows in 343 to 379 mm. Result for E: 373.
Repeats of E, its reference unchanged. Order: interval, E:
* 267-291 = 289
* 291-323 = 309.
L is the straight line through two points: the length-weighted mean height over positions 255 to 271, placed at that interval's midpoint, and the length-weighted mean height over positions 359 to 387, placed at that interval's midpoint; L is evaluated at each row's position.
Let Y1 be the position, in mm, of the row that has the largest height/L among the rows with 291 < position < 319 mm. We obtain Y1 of 309 mm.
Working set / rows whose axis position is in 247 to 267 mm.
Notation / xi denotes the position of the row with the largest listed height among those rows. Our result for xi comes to 265 mm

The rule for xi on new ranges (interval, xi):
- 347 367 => 353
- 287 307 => 289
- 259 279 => 277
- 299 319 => 309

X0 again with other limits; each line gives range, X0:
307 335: 375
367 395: 327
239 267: 340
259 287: 400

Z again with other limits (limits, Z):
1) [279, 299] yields 289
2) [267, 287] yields 277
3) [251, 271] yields 269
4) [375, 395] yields 377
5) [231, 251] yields 237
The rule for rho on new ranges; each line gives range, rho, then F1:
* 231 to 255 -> 0.22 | 3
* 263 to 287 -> 0.13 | 5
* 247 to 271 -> 0.33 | 2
